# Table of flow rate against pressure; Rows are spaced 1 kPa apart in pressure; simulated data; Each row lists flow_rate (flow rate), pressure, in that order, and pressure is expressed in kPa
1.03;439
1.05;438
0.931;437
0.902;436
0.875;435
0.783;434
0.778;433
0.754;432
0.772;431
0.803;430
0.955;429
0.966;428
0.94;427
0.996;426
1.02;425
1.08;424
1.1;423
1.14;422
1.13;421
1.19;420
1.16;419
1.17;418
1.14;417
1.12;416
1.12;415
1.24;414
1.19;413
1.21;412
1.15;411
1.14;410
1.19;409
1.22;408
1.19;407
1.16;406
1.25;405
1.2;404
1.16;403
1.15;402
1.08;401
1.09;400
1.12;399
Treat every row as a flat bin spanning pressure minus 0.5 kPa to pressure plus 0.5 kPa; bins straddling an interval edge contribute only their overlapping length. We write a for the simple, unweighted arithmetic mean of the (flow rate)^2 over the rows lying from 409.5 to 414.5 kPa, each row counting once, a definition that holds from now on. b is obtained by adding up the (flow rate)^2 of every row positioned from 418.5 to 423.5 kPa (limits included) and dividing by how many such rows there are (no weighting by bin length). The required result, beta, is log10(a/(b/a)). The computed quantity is 0.2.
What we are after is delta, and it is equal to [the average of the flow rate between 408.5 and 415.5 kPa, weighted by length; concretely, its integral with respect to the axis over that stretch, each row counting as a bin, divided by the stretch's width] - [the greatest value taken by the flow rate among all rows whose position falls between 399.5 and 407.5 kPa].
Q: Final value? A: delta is -0.07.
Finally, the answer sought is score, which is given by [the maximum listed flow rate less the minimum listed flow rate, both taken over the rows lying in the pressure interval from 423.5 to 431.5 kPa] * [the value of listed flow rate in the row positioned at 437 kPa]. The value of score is 0.29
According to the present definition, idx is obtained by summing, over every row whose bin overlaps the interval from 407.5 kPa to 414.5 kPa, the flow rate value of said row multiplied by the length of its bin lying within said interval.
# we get 8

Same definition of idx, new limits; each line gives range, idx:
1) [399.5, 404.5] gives 6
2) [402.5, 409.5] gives 8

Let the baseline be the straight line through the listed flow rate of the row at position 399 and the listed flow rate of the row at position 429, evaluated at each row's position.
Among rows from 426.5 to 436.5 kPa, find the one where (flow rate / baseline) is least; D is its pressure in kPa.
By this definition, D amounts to 432 kPa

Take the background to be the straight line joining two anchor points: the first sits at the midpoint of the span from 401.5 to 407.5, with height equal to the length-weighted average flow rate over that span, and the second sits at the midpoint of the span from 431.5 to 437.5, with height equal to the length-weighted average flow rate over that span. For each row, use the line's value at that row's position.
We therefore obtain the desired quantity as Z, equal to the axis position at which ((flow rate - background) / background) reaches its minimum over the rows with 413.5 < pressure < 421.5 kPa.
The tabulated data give 415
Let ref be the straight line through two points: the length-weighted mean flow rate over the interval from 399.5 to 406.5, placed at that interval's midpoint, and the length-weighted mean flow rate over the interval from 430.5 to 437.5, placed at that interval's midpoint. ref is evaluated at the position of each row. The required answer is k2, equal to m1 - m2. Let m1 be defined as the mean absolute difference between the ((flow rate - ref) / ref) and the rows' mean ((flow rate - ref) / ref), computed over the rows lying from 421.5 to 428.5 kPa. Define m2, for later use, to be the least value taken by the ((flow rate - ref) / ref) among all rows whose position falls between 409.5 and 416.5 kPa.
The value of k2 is -0.01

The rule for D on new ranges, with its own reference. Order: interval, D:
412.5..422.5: 415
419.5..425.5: 425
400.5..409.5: 401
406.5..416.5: 410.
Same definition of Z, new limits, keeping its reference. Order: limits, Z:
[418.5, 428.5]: 427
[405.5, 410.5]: 406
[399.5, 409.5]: 400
